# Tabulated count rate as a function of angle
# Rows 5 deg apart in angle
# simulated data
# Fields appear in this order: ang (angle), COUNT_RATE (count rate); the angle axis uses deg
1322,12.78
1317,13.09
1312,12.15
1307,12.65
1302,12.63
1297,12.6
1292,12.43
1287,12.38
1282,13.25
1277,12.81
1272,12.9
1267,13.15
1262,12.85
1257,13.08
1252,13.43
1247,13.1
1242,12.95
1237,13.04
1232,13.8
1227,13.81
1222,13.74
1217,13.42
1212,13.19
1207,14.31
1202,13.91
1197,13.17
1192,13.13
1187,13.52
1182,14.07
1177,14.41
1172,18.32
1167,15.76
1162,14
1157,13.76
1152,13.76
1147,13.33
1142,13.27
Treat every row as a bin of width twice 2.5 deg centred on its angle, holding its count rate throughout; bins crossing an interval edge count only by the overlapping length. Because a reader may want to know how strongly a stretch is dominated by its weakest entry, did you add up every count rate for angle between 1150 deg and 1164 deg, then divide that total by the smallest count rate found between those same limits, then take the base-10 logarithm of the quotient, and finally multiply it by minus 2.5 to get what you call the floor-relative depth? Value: -1.2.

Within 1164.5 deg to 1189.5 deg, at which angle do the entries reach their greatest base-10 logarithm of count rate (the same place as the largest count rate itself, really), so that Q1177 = 1172 deg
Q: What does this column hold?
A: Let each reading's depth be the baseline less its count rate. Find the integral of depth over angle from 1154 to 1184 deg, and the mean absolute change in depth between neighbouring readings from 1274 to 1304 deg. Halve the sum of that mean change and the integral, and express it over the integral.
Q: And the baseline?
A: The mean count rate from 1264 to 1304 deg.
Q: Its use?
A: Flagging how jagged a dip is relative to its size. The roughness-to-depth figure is 0.4977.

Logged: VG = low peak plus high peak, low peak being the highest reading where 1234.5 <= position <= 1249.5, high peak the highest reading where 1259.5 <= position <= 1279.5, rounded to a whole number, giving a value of 26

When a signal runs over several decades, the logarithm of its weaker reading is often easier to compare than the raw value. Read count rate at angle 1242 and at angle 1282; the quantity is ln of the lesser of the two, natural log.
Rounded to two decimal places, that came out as 2.56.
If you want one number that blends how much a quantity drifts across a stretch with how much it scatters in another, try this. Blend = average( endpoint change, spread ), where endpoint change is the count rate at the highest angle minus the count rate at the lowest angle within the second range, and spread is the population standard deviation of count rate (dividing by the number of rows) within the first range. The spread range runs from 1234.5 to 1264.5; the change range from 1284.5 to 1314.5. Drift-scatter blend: 0.0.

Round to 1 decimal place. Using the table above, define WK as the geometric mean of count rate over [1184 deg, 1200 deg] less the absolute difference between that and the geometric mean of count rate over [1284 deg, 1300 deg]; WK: 12.5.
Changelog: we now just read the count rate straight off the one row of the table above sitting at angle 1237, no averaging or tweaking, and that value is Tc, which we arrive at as 13.04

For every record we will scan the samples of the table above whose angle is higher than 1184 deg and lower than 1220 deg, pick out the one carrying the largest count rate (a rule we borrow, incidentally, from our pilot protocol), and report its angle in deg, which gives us 1207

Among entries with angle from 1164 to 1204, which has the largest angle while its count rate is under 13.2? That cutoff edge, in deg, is 1197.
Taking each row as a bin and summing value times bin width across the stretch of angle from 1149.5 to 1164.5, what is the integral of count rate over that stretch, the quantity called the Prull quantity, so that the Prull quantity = 208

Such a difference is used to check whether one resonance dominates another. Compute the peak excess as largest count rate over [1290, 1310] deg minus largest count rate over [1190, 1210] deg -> -1.7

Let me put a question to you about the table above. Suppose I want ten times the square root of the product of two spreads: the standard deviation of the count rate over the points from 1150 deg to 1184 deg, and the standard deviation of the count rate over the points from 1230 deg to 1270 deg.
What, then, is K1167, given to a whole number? 7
